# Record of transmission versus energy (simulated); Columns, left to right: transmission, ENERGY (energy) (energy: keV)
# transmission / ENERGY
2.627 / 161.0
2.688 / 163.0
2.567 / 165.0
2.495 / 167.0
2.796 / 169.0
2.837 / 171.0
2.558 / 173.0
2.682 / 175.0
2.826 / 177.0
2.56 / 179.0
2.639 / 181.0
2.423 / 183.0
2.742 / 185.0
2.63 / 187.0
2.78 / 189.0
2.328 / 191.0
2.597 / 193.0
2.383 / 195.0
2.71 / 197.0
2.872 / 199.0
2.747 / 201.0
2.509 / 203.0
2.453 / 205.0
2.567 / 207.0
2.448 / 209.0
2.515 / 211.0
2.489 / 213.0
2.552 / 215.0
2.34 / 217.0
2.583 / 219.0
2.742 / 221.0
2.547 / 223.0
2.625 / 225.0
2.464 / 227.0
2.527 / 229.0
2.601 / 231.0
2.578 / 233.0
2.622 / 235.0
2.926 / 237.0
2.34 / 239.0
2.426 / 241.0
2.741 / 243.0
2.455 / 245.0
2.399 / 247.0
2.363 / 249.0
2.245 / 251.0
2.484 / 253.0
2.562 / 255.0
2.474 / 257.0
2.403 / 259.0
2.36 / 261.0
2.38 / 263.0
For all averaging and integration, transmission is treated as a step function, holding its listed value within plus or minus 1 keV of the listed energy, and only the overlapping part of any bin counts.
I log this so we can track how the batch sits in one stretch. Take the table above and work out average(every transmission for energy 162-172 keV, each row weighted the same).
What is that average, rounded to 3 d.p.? 2.677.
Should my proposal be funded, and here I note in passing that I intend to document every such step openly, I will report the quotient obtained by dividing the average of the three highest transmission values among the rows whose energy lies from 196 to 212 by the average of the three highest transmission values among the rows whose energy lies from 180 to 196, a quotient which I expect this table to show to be 1.02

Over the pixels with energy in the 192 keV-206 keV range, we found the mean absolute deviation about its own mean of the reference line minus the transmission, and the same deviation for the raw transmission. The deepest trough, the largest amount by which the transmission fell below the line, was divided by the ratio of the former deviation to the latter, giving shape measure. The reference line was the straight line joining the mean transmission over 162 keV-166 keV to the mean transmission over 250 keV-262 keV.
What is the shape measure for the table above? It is 0.18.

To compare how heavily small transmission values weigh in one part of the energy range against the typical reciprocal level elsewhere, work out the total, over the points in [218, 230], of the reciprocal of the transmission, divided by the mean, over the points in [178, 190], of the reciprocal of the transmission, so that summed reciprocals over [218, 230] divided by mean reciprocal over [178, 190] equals 6.11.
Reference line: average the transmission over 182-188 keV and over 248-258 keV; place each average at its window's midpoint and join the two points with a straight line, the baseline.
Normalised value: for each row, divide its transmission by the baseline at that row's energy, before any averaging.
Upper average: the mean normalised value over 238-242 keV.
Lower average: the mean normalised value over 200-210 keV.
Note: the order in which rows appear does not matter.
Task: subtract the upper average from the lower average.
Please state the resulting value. 0.03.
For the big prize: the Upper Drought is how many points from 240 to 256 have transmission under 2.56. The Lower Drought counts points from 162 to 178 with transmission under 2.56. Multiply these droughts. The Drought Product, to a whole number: 12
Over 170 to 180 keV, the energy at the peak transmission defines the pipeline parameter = 171.0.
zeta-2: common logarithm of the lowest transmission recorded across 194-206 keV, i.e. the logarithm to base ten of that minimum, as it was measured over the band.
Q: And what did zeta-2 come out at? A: 0.377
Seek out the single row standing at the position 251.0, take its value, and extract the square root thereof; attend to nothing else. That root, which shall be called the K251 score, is 1.50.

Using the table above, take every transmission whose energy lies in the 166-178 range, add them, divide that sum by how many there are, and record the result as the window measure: 2.70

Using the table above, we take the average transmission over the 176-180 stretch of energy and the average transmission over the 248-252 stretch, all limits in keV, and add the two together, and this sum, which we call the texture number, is 5.0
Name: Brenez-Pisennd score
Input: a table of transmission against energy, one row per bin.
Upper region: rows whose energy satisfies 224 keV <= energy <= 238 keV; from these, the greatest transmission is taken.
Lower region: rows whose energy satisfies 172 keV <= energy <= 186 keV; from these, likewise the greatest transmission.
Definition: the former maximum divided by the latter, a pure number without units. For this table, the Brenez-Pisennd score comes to 1.04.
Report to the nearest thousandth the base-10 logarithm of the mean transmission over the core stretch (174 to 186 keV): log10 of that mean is 0.422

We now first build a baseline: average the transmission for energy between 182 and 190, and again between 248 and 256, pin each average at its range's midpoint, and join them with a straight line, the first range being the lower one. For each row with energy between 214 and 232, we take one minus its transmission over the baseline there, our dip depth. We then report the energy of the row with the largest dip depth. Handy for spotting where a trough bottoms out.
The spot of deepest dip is 217.0 keV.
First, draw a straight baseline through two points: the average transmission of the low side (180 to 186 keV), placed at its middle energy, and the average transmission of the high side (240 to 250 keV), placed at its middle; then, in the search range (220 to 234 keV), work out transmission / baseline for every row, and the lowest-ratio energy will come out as 227.0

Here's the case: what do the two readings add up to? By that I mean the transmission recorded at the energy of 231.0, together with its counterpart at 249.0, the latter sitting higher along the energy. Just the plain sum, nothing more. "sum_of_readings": 4.96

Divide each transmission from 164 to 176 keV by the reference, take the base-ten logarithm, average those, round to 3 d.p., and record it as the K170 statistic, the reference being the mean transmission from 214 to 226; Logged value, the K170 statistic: 0.015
